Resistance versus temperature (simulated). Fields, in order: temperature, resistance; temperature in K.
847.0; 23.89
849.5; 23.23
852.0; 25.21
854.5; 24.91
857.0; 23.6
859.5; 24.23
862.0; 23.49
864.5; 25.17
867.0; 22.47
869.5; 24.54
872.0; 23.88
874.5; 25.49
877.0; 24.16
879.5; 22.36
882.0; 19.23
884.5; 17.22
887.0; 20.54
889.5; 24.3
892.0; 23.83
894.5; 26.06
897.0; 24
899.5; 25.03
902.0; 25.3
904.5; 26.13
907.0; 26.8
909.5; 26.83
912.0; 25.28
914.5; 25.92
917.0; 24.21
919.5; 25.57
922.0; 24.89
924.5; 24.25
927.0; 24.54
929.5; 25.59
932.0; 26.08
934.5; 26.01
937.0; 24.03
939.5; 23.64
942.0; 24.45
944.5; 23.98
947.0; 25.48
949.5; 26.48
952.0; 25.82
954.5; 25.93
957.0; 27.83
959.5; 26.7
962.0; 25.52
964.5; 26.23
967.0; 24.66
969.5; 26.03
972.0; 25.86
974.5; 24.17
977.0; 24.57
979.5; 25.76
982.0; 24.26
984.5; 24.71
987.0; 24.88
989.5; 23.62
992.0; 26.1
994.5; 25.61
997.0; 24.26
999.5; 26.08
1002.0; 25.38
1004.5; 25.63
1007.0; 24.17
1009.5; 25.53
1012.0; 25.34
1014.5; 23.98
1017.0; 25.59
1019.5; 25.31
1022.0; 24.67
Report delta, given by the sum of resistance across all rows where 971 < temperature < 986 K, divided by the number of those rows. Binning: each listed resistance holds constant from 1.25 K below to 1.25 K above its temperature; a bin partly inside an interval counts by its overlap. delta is 24.9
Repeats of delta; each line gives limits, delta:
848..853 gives 24.2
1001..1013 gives 25.2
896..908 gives 25.5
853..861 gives 24.2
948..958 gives 26.5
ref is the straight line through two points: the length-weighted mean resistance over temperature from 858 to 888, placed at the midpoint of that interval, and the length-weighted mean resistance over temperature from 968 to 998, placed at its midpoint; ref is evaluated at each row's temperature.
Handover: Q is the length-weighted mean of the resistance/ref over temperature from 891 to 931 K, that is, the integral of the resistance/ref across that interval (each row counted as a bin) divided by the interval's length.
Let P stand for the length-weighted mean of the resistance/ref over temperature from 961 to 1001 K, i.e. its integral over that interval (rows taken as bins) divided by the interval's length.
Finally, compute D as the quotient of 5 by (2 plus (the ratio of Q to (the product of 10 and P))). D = 2.37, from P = 1.01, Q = 1.075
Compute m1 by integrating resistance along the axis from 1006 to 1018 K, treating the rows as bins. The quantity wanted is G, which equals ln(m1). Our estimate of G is 5.70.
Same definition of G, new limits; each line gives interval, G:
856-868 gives 5.66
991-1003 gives 5.72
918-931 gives 5.78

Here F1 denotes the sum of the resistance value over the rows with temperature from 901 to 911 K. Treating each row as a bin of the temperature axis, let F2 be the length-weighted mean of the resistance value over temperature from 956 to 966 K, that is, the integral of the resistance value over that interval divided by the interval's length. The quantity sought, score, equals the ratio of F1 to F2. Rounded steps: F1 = 105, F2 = 26.5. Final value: 3.97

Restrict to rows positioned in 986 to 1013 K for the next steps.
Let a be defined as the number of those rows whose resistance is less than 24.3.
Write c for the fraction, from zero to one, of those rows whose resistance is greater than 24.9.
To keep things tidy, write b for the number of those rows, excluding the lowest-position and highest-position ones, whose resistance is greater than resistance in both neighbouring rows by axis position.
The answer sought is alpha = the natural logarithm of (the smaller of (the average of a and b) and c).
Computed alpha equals -0.45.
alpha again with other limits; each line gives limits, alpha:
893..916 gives -0.12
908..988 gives -0.58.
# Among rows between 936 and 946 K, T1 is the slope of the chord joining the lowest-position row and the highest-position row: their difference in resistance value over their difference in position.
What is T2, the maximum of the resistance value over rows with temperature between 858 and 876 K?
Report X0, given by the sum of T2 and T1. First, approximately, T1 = -0.01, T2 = 25.49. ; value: 25.5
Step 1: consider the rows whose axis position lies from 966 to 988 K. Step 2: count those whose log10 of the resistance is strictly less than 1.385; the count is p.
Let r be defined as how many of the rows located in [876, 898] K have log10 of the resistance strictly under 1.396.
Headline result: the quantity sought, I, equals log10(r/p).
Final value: 0.6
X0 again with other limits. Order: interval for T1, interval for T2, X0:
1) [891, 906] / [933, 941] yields 26.2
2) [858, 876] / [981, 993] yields 26.2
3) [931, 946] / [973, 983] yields 25.6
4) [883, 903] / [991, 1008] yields 26.6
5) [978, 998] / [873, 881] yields 25.4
